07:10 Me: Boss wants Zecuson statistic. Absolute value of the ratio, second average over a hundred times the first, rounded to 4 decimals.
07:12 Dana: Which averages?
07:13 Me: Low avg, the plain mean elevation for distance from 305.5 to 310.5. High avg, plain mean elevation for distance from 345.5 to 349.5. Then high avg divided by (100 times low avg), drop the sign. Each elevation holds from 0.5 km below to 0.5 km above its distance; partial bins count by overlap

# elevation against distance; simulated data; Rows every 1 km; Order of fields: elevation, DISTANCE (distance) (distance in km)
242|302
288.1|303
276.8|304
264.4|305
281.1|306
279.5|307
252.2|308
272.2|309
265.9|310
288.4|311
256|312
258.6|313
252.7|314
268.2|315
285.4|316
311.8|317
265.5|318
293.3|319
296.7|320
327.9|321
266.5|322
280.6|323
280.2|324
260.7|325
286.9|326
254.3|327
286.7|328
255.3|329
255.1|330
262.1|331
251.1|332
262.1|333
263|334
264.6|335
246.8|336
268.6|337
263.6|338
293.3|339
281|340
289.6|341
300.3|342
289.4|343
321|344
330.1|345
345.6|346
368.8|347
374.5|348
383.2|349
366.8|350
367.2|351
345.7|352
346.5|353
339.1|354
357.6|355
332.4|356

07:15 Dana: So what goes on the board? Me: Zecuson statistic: 0.0136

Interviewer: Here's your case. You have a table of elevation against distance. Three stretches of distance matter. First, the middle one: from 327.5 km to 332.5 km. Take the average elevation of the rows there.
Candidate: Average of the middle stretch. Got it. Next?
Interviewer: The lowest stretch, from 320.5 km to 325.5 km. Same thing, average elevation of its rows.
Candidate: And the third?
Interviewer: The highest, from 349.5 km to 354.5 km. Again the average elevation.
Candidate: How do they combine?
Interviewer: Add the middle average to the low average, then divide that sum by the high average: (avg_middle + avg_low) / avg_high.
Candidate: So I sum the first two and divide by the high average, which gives 1.54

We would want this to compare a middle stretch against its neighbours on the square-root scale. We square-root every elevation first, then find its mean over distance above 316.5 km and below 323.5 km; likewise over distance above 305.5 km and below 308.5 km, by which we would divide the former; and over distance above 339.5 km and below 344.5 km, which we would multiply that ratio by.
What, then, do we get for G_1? 17.9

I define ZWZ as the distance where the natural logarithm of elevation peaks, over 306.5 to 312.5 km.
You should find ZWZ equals 311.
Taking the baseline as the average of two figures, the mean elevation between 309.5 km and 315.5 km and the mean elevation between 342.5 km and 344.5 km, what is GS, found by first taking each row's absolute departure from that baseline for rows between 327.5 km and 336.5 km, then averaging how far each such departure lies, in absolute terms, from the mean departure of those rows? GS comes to 7.4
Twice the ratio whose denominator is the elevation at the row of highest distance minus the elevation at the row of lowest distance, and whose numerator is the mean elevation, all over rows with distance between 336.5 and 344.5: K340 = 11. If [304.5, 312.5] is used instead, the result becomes -64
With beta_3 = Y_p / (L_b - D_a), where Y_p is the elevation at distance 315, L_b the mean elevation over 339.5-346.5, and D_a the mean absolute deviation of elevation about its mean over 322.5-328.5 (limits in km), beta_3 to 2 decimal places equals 0.90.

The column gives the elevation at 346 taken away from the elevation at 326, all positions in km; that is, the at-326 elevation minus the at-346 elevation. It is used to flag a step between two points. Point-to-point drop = -59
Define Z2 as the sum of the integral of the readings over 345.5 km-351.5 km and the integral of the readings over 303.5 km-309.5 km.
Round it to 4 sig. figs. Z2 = 3832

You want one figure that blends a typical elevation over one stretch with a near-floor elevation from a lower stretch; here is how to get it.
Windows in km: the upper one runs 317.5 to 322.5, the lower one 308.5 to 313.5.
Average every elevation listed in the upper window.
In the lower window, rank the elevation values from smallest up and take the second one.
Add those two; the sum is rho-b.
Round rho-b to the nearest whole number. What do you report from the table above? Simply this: 549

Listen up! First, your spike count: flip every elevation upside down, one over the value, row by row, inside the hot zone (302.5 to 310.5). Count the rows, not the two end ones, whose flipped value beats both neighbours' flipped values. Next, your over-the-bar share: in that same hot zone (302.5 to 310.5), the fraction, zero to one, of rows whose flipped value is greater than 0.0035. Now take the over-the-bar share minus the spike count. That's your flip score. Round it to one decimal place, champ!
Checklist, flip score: -1.1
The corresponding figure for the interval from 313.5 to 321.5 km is -0.5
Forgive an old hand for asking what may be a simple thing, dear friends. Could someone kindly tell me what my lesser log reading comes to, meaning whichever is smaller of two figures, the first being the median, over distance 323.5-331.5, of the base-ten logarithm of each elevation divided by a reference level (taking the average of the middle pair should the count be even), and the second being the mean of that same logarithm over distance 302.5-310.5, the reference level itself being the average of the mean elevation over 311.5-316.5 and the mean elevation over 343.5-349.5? -0.073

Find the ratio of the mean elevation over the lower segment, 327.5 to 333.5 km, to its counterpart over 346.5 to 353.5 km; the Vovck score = 0.72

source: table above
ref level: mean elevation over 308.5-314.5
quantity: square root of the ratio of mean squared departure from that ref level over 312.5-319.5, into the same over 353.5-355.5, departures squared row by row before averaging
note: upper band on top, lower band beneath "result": 3.7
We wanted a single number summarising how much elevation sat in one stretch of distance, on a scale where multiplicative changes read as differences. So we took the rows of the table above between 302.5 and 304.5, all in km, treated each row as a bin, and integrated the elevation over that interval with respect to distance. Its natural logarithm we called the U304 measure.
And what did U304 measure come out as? 6.34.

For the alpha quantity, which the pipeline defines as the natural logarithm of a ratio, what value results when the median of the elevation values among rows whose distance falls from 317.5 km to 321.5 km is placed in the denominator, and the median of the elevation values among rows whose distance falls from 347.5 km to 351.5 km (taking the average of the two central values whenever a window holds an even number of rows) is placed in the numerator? 0.23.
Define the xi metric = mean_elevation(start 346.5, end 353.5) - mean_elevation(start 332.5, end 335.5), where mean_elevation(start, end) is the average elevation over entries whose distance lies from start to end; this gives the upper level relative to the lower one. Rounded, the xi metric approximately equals 101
